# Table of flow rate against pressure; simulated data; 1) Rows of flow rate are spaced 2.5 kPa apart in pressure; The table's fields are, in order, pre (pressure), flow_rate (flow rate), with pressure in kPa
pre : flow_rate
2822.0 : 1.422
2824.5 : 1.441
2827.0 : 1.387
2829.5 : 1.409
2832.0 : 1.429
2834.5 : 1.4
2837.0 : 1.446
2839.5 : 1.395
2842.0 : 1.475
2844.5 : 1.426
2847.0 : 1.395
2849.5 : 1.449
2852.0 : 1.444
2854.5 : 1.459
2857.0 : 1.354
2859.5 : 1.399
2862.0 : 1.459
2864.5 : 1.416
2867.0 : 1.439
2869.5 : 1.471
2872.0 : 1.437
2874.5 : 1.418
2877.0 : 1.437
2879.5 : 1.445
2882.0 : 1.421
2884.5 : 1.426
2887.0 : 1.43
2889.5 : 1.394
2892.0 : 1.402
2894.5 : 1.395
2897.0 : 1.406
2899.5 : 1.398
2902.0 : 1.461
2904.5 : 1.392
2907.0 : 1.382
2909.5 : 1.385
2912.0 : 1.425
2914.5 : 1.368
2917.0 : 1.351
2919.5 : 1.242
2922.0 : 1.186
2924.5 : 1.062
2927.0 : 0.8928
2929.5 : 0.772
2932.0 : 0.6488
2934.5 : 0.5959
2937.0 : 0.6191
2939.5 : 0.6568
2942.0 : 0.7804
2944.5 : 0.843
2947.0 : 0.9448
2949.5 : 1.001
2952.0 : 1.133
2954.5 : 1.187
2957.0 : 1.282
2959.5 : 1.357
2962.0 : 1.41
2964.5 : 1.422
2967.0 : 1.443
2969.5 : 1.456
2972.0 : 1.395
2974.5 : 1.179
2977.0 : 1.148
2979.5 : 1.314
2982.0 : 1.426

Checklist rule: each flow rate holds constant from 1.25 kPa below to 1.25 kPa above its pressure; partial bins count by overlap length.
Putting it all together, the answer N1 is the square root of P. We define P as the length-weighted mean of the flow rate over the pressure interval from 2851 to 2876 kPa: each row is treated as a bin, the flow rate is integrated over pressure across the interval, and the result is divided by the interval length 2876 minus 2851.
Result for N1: 1.20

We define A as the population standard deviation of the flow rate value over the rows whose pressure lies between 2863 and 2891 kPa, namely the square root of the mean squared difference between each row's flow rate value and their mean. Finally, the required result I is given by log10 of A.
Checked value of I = -1.7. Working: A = 0.019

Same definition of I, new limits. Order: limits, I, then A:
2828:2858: -1.5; 0.033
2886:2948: -0.5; 0.310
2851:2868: -1.5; 0.035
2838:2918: -1.5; 0.032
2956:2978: -1.0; 0.108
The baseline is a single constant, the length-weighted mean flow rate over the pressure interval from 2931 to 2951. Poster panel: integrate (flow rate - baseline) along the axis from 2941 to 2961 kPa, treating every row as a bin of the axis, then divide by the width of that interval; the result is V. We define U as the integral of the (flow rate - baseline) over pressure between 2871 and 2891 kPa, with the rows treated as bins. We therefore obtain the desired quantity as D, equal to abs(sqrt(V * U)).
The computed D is 2.0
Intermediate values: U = 13.2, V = 0.31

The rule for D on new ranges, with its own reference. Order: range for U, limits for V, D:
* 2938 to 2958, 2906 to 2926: 1.5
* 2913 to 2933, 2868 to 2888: 2.0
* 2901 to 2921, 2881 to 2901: 2.8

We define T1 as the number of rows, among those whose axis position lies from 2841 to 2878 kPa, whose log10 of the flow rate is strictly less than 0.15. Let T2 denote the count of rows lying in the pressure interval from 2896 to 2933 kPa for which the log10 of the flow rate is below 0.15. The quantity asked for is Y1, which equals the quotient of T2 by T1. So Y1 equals 4.3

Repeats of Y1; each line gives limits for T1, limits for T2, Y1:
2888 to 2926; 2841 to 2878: 0.2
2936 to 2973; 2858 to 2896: 0.3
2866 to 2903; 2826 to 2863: 1.4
